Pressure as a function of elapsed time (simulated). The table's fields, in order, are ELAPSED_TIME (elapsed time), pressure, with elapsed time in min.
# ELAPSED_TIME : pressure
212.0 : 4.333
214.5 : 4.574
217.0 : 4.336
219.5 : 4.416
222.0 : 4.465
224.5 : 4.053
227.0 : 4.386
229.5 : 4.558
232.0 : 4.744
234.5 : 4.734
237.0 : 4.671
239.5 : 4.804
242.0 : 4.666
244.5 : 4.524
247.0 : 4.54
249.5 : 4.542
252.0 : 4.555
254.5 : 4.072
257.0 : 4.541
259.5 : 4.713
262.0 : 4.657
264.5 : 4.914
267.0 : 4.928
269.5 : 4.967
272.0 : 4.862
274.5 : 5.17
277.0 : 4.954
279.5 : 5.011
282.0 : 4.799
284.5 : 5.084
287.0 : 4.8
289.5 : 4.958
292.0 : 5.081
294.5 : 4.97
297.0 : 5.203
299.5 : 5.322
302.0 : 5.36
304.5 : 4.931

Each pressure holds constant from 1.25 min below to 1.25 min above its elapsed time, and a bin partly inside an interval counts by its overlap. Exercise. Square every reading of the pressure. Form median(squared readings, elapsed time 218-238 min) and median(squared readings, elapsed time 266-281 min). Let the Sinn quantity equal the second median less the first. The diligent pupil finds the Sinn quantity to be 4.3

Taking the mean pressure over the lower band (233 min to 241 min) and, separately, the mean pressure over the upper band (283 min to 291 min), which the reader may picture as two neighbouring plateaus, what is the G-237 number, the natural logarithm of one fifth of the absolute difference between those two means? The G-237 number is -3.2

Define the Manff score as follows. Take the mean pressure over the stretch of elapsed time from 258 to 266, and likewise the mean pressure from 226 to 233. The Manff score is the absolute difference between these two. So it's 0.20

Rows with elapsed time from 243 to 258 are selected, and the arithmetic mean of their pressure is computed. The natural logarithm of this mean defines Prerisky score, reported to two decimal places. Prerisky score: 1.50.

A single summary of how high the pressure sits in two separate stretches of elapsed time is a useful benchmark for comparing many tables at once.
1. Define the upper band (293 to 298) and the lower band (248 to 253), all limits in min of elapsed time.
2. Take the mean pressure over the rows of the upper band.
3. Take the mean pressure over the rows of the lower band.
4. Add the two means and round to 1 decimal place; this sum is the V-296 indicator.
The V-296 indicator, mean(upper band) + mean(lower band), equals 9.6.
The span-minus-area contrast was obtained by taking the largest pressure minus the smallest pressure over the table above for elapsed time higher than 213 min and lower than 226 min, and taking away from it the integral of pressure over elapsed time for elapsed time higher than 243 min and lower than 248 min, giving -22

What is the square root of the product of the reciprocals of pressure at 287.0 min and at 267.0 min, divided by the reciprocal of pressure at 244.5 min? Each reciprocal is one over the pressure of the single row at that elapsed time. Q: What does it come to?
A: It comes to 0.93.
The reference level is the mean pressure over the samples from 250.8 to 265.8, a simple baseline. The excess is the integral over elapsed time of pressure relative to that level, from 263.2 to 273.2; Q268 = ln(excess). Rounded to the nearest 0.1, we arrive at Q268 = 1.2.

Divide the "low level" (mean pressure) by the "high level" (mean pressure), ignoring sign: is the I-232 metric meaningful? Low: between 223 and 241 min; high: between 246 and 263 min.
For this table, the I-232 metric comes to 1.01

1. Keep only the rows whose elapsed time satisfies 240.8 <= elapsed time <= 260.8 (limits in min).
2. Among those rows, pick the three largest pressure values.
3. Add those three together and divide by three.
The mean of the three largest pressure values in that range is 4.6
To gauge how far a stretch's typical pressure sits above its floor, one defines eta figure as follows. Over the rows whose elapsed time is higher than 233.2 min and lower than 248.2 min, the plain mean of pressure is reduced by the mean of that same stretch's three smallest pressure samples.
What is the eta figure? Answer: 0.08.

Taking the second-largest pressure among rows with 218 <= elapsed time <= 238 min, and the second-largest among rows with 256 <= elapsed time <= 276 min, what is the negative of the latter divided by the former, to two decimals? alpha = -1.05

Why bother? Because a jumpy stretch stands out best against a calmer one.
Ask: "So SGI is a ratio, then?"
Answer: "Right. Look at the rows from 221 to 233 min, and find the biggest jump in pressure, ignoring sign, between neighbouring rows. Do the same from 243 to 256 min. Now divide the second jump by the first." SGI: 1.2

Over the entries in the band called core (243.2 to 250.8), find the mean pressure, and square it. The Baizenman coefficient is 21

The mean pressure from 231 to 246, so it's 4.69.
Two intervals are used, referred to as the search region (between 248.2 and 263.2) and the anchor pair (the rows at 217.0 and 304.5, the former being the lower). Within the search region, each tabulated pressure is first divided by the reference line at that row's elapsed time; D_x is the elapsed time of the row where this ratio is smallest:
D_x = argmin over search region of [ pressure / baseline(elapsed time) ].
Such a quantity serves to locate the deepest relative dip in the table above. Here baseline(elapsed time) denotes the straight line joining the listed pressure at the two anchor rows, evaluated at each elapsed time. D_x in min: 254.5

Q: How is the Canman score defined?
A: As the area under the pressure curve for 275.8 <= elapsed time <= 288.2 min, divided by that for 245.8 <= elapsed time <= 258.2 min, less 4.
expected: -2.89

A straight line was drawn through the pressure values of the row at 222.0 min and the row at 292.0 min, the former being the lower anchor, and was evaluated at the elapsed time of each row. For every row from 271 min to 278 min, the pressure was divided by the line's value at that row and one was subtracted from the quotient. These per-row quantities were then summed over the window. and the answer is 0.042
